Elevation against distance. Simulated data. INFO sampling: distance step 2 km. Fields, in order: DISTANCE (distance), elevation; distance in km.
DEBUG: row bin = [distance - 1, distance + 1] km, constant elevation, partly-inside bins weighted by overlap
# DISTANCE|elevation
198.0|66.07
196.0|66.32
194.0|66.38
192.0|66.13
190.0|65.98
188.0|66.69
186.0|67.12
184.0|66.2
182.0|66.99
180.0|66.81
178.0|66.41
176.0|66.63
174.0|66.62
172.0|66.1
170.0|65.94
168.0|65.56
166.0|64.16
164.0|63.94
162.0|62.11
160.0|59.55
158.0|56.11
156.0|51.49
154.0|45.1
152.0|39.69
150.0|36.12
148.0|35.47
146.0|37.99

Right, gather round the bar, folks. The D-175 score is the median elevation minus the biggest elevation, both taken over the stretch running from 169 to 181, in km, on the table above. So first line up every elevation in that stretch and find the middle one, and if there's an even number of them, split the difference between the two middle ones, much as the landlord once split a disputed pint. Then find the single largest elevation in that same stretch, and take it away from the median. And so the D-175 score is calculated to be -0.3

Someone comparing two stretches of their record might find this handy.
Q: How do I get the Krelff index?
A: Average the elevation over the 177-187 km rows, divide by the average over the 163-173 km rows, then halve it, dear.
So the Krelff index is 0.51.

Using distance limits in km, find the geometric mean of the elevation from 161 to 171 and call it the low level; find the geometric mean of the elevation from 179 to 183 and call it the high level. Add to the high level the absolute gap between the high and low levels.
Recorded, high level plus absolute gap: 69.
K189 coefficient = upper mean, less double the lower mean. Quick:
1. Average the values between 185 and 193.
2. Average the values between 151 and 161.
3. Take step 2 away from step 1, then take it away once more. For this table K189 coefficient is -34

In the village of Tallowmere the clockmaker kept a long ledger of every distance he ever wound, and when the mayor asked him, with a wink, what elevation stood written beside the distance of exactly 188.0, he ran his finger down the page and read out 66.69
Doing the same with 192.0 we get 66.13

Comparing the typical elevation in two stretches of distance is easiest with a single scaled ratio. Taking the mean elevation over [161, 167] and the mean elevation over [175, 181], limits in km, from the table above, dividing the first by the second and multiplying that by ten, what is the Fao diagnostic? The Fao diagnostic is 9.5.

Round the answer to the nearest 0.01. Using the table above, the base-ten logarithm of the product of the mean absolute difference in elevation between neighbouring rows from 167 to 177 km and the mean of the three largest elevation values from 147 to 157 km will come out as 1.08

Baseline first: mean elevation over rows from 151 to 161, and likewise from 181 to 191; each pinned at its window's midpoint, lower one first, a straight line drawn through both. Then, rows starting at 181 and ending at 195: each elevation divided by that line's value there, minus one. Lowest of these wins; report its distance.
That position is 194.0 km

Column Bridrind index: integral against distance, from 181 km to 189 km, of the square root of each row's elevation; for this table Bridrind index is 65.4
